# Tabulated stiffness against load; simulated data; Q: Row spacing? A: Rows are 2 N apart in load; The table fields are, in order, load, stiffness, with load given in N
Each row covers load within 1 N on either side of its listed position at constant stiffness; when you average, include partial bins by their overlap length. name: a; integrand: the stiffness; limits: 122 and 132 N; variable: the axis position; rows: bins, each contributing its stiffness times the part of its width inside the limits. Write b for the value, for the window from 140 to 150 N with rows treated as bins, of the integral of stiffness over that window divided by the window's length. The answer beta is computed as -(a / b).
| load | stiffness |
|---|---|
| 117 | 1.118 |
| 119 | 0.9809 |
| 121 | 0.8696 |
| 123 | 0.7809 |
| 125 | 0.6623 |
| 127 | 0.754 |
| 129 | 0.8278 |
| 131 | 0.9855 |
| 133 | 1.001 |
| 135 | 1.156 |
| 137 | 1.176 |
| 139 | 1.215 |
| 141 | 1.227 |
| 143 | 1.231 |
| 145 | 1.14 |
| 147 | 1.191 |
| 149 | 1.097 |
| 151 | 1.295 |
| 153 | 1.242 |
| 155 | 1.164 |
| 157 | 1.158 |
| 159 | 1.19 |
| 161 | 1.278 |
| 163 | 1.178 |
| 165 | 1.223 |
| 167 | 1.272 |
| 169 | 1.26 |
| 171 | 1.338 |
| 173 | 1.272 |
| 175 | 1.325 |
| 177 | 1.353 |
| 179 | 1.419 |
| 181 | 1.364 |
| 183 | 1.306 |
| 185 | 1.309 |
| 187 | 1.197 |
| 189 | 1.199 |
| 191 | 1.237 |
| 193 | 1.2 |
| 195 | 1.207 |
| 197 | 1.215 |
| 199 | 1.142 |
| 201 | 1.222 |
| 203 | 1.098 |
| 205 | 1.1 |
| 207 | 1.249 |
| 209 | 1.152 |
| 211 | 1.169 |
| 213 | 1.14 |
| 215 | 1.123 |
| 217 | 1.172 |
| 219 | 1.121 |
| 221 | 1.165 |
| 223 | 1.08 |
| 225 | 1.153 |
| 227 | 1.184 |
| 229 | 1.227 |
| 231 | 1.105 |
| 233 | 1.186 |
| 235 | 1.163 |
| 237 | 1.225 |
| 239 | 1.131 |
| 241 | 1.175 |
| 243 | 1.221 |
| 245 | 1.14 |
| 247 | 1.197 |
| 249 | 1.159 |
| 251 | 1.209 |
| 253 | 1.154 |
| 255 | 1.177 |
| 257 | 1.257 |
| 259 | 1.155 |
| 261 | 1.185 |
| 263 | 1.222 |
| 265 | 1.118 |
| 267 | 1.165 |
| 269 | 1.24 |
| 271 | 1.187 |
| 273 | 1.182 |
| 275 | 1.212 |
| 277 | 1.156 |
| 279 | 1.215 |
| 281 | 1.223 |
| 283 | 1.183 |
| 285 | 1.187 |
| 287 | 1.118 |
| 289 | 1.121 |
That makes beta -6.8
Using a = 8.0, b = 1.18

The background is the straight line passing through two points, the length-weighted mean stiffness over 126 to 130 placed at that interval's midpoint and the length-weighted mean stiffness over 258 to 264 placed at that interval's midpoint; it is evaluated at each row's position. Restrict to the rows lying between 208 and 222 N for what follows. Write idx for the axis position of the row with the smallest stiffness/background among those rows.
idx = 219 N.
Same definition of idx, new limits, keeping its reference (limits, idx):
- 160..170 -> 163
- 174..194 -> 193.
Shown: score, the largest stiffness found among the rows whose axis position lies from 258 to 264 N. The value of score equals 1.222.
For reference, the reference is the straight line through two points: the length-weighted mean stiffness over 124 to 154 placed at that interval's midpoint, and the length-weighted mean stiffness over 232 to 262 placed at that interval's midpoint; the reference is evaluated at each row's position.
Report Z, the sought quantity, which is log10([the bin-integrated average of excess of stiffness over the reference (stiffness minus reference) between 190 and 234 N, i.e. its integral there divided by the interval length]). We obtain -1.78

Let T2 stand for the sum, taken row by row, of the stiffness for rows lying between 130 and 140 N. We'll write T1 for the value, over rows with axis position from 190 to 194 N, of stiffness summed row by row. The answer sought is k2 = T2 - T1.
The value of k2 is 3.1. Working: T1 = 2.4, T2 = 5.5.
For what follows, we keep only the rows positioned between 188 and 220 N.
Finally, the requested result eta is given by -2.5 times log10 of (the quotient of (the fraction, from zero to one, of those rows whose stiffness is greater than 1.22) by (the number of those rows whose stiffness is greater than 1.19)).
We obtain 3.9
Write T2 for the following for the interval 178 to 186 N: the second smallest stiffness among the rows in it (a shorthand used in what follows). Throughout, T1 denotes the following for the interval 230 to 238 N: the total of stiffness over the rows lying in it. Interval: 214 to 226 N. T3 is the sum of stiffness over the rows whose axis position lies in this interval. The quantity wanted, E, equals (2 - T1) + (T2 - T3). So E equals -8.2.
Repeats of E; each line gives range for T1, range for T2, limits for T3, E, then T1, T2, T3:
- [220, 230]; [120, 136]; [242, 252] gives -9.0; 6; 0.754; 6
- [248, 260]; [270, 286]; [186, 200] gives -12.3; 7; 1.182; 8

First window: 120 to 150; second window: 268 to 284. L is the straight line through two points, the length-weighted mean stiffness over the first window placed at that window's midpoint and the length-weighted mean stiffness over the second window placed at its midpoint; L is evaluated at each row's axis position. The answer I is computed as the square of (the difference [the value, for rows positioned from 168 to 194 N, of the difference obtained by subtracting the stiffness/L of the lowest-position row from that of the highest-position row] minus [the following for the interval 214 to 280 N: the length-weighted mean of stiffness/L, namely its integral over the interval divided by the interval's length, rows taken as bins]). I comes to 1.21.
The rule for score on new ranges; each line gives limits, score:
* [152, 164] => 1.278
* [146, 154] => 1.295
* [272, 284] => 1.223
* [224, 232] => 1.227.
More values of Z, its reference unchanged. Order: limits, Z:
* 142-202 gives -0.89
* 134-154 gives -0.95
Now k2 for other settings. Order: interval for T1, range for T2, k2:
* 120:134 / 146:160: 2.5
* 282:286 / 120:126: -0.1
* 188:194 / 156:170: 4.9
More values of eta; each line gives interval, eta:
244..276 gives 3.8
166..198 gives 3.4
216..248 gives 3.3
